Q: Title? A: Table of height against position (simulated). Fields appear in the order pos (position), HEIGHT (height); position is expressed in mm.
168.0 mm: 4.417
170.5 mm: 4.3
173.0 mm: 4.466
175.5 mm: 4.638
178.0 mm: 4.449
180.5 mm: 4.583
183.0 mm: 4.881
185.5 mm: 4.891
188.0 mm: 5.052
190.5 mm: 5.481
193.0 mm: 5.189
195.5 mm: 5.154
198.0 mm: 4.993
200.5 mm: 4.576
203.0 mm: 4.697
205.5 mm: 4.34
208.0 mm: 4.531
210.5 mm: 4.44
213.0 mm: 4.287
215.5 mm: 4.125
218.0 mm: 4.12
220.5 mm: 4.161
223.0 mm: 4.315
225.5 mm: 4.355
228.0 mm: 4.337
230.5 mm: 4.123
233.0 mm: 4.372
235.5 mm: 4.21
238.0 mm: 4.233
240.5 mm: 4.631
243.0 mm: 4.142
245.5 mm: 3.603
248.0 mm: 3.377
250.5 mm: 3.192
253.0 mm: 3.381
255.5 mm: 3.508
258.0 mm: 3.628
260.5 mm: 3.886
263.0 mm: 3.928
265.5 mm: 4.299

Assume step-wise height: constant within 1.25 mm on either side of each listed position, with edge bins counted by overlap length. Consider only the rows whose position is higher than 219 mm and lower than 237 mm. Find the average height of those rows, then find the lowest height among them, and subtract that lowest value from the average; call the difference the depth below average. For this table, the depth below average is 0.14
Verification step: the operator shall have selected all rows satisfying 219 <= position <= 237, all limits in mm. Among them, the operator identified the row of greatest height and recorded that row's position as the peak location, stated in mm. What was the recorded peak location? 233.0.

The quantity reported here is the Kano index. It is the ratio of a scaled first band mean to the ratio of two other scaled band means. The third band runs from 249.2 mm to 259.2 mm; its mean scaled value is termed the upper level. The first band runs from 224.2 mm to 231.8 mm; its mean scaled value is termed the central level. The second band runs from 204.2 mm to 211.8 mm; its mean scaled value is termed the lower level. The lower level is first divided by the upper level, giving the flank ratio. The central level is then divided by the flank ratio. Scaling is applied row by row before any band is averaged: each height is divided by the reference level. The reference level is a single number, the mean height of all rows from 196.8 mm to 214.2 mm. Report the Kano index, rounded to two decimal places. 0.72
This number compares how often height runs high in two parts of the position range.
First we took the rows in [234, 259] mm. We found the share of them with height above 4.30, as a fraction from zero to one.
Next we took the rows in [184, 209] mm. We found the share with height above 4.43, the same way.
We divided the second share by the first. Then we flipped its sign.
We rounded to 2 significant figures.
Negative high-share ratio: -9.0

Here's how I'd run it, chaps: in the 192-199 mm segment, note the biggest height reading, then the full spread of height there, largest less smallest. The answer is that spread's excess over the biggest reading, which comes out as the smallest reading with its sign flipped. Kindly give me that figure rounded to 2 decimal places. -4.99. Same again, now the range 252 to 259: -3.38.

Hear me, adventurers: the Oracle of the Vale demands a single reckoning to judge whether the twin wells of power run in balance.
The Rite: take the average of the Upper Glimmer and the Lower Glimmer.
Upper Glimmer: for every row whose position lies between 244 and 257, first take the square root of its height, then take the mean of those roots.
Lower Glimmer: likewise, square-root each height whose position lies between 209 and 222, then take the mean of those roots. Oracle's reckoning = 1.95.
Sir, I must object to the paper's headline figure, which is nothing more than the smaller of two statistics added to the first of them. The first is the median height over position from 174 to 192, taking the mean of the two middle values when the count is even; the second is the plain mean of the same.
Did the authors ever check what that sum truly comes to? 9.73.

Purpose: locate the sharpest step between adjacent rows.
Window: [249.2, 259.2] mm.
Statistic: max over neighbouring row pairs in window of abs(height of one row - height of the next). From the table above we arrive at 0.19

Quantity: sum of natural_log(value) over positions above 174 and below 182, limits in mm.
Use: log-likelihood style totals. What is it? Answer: 4.5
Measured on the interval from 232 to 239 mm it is 4.4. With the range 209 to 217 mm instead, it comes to 4.4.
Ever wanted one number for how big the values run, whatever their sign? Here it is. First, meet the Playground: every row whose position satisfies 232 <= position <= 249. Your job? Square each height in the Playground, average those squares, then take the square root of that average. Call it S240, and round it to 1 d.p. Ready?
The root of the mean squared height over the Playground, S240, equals 4.1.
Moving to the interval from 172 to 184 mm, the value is 4.6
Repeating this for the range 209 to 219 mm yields 4.2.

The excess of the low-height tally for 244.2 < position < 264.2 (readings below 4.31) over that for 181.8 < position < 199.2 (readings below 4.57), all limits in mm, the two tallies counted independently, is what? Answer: 8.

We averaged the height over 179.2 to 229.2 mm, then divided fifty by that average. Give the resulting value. 10.8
